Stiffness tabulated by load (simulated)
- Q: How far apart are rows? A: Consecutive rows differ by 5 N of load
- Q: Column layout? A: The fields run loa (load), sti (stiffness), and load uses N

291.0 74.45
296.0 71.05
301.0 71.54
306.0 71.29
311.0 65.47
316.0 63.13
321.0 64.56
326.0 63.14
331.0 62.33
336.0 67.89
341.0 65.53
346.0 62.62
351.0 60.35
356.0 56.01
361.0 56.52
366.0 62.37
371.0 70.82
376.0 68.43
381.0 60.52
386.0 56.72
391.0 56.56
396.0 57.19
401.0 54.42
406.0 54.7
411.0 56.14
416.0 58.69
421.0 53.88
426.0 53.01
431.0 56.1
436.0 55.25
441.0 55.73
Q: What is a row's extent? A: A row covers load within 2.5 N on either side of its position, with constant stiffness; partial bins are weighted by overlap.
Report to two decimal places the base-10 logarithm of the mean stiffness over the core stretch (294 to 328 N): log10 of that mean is 1.83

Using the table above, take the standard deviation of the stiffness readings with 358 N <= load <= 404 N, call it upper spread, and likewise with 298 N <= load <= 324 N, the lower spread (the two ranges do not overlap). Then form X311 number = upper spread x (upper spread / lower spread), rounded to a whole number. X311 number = 8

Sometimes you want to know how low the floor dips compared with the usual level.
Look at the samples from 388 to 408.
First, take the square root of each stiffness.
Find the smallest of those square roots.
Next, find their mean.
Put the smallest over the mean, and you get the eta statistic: 0.988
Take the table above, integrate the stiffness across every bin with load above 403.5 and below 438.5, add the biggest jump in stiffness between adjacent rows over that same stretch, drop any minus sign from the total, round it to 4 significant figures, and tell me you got 1944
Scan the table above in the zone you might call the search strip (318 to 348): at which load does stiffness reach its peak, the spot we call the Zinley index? 336.0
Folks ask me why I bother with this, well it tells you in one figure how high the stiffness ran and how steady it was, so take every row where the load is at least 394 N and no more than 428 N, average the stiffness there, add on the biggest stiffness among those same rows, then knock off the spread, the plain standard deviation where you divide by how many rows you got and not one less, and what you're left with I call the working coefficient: 112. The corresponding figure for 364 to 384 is 132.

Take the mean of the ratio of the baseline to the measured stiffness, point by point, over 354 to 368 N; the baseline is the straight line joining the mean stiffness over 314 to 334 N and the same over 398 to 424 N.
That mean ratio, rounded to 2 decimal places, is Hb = 1.03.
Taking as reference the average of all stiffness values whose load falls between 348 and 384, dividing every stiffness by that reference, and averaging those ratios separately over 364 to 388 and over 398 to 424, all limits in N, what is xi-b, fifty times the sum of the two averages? 96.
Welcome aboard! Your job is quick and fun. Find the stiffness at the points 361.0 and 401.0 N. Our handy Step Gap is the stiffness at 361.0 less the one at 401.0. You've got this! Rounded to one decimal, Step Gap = 2.1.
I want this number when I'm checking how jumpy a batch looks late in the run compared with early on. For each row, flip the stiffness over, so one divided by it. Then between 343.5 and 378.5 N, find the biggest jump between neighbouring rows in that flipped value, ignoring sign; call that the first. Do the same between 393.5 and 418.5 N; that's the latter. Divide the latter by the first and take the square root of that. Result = 0.68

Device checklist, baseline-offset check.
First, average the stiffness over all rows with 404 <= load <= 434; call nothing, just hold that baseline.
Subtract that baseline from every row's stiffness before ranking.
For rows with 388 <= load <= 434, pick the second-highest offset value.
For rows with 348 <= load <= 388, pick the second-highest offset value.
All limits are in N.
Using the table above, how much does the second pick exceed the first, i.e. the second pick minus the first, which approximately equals 11.2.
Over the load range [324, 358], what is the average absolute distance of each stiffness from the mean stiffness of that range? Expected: 2.56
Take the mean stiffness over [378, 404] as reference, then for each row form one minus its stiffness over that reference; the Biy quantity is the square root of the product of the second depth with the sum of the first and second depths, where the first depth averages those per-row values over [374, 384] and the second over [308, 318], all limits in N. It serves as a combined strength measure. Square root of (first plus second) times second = 0.18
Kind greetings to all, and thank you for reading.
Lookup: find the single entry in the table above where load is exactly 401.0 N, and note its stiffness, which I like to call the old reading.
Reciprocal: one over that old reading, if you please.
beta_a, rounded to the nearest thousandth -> 0.018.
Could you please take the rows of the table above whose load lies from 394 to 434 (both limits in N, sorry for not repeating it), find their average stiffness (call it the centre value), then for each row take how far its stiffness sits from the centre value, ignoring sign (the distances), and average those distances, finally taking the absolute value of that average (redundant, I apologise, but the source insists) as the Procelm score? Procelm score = 1.5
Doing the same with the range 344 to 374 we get 3.8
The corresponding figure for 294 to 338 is 3.3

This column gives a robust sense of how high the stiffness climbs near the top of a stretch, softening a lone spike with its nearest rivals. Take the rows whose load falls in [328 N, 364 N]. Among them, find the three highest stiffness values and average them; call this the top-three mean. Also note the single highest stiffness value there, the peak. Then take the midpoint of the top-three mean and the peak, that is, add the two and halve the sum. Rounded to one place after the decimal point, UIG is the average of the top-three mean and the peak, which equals 66.6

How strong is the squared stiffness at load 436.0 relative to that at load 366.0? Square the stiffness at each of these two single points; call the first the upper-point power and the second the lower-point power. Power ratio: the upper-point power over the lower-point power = 0.78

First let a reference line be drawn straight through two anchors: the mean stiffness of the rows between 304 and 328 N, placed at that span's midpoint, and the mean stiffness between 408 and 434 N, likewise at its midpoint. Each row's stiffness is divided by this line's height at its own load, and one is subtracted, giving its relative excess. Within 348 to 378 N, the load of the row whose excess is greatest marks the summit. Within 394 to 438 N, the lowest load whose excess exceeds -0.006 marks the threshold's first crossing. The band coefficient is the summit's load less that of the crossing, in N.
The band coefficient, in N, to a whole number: -45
